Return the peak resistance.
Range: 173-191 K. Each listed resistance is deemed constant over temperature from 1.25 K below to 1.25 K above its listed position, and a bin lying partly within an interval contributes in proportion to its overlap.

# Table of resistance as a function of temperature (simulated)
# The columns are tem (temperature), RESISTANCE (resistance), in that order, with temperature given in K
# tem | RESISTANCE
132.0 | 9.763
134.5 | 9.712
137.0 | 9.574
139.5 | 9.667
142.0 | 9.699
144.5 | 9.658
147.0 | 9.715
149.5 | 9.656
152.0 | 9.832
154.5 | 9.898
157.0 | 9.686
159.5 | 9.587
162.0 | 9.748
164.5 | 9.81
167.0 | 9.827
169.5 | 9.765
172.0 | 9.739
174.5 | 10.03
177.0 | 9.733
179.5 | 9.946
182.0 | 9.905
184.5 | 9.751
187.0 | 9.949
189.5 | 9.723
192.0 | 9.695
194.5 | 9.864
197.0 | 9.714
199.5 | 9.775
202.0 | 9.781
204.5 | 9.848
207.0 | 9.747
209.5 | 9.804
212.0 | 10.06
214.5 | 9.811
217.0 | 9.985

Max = 10.03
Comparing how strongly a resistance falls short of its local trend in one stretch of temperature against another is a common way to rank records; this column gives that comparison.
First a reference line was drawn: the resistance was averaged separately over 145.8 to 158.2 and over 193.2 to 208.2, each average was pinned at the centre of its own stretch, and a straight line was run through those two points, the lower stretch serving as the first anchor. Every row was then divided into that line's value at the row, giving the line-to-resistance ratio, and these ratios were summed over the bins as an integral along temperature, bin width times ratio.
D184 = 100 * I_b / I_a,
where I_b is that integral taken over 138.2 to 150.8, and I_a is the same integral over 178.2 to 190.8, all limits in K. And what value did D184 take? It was 102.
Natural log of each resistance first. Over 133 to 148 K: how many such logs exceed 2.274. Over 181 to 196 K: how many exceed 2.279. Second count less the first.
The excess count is 3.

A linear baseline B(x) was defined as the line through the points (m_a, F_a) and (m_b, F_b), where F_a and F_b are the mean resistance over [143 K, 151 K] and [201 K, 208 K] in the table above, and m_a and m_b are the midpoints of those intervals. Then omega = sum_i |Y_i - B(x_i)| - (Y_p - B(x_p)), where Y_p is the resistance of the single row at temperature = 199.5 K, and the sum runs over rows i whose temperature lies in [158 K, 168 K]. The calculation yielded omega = 0.37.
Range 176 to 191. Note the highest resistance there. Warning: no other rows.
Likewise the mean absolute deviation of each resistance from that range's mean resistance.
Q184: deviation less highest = -9.85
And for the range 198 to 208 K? -9.82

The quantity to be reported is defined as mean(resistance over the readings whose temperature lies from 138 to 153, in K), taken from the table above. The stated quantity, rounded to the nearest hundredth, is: 9.70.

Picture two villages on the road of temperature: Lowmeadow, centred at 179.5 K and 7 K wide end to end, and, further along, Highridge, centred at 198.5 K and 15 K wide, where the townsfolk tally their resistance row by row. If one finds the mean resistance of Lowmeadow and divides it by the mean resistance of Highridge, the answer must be 1.01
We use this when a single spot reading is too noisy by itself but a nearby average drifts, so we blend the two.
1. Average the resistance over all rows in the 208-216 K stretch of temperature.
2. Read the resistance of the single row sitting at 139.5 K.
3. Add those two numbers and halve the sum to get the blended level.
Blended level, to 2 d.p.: 9.78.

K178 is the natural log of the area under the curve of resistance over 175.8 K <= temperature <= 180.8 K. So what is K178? 3.9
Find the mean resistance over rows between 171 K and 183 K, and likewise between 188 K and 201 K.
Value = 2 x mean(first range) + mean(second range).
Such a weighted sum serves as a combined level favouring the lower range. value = 29.5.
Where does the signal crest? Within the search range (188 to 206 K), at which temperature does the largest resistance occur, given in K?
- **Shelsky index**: 194.5 K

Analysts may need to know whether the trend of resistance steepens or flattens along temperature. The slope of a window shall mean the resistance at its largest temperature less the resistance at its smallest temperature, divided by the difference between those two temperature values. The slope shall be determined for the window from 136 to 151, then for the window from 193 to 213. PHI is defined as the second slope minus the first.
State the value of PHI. 0.00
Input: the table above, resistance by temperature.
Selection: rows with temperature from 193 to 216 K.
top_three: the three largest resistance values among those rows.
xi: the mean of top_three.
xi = 9.92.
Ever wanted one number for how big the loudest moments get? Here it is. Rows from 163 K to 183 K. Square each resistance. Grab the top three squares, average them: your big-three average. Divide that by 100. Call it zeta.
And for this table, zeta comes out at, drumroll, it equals 0.992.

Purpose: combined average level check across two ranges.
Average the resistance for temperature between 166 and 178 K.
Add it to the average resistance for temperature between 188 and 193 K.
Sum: 19.5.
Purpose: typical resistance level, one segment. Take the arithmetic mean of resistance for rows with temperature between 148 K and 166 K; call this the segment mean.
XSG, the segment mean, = 9.75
